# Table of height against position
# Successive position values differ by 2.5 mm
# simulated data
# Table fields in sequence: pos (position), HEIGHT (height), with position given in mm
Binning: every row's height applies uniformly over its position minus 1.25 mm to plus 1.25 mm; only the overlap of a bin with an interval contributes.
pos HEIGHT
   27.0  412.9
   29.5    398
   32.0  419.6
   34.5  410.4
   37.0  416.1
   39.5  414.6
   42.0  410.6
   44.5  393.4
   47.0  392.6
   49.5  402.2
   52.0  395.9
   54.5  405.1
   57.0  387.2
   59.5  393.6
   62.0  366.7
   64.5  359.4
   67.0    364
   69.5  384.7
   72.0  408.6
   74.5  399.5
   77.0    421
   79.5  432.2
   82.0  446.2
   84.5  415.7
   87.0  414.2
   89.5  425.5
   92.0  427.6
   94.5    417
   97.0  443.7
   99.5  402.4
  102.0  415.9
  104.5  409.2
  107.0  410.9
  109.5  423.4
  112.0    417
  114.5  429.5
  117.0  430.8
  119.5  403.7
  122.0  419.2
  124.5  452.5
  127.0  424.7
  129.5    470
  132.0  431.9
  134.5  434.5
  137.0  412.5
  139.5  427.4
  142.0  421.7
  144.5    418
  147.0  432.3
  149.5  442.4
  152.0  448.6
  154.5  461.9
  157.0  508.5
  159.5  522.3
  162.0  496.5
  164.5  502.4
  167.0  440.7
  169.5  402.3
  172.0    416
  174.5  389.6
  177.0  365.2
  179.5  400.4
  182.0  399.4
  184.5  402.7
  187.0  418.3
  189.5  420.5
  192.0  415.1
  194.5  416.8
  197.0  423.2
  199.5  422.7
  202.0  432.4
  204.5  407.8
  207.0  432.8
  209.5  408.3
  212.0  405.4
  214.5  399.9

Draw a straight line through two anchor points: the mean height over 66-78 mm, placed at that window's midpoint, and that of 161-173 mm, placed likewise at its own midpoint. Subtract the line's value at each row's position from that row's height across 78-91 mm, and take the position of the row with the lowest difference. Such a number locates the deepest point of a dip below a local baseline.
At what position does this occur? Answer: 87.0 mm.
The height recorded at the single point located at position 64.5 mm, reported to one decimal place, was 359.4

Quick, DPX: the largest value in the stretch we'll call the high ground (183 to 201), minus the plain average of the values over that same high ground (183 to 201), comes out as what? 6.2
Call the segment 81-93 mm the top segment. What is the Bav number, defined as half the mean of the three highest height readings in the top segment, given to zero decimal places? 217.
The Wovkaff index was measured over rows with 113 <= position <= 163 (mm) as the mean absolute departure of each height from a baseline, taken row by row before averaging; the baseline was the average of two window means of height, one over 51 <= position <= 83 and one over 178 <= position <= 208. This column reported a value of 38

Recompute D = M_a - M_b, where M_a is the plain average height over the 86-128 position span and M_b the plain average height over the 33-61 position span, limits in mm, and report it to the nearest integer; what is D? 20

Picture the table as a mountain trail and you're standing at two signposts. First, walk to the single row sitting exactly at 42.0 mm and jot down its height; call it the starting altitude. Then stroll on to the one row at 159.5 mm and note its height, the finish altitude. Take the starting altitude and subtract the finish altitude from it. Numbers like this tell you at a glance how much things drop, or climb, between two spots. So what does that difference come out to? -112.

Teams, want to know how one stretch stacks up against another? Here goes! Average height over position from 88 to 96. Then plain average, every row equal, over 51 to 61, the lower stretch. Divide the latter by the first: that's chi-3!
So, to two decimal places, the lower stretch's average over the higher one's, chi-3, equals 0.93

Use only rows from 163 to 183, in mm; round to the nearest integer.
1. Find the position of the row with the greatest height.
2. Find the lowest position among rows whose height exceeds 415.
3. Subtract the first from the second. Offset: 0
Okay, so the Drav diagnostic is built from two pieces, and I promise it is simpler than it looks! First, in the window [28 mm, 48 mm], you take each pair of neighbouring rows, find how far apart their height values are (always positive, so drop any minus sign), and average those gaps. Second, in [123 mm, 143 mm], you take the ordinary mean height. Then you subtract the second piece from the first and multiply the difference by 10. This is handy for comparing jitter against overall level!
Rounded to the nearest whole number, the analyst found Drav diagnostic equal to -4258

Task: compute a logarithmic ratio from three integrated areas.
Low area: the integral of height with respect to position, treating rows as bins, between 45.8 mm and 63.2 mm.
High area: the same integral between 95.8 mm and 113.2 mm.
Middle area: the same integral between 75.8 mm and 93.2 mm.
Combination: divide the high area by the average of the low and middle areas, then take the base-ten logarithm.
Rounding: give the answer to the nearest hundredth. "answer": 0.01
